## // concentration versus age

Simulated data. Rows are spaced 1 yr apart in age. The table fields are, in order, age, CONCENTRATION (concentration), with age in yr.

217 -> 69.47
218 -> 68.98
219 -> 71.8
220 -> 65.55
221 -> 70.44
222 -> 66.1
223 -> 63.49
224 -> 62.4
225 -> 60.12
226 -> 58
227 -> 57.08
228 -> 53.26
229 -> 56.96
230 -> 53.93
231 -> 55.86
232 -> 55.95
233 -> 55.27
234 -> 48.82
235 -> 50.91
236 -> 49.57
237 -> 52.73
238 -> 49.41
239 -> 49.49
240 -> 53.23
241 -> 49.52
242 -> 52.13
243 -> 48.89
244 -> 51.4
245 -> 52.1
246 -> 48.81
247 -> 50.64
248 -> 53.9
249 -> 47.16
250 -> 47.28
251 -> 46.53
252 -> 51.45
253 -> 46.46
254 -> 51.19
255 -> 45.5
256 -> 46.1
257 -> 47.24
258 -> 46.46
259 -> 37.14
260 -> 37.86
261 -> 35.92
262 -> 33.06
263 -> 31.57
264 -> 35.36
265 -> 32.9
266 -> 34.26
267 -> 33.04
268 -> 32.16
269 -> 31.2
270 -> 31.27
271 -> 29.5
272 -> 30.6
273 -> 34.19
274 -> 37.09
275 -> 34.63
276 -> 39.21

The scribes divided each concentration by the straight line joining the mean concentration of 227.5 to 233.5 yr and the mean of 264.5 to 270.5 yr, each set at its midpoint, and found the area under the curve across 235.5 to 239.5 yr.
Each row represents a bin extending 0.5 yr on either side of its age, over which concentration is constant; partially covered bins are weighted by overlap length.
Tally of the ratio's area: 3.95 yr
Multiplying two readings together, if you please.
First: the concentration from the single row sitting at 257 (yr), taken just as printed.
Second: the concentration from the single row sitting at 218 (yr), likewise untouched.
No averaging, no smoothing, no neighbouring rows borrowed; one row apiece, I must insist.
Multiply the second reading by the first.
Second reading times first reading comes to 3259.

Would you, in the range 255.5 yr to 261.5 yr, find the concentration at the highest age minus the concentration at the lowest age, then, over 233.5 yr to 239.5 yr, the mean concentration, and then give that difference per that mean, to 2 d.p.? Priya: -0.20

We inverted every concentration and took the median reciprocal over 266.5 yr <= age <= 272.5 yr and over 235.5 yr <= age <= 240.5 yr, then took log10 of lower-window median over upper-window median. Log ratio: -0.20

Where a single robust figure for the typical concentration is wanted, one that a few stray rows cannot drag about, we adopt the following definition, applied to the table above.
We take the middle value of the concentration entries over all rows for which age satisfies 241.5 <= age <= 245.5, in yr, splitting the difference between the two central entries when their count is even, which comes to 52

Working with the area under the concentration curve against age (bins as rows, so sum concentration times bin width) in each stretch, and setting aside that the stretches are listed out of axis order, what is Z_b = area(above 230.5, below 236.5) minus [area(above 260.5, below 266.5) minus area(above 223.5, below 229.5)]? 461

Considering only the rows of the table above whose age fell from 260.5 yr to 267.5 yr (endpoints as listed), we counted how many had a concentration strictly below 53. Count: 7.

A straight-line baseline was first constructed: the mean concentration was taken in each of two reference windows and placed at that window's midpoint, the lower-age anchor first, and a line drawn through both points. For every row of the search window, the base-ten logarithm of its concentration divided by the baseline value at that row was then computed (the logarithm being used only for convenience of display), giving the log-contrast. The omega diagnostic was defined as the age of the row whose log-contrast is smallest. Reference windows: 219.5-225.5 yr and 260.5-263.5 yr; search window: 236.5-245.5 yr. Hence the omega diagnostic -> 238 yr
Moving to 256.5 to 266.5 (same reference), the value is 263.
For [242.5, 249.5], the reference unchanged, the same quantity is 243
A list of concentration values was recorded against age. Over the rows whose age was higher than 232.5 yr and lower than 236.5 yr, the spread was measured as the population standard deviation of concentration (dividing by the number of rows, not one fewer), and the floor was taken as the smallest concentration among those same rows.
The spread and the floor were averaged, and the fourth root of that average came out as 2.25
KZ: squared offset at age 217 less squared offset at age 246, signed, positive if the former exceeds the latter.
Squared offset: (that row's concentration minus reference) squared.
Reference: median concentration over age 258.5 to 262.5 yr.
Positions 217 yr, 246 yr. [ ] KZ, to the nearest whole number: 934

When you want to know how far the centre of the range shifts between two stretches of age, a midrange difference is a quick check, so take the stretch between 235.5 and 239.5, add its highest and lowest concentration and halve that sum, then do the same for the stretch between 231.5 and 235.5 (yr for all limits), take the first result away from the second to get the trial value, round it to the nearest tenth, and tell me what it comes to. 1.3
